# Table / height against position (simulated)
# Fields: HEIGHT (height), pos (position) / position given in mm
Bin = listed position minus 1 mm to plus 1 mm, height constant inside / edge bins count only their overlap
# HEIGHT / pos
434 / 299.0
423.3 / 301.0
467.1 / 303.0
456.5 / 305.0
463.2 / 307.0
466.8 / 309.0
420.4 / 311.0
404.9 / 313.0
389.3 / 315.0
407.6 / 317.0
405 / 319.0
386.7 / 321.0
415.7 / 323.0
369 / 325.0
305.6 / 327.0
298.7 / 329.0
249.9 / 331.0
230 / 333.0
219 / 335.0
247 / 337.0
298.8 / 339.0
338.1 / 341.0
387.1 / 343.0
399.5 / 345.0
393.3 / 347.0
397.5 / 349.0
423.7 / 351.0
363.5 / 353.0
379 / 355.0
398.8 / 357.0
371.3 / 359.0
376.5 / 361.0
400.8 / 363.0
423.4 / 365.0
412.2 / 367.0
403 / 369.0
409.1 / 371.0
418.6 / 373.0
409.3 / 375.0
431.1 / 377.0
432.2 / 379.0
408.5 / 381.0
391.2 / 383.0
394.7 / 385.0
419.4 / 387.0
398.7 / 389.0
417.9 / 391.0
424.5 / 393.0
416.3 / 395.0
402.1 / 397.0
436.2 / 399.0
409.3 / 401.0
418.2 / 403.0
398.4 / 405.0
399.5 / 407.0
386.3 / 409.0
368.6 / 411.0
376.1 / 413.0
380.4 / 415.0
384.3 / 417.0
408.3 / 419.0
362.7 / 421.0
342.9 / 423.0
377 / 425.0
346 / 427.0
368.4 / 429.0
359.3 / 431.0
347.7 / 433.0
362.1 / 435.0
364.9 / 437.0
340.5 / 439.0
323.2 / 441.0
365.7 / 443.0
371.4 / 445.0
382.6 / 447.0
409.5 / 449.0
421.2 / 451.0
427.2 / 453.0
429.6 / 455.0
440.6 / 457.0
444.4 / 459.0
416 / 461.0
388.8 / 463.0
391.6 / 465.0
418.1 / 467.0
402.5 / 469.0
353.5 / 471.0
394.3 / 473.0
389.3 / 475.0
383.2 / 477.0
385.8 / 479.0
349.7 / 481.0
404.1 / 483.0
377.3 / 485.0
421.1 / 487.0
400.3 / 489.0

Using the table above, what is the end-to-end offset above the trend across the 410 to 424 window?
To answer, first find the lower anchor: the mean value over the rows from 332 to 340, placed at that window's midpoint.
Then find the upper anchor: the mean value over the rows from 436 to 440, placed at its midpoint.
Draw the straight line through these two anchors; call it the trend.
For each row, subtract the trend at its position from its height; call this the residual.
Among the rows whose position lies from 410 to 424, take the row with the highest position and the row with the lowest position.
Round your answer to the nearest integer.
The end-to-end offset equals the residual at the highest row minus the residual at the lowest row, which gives -38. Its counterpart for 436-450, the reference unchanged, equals 32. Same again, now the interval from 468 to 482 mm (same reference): -65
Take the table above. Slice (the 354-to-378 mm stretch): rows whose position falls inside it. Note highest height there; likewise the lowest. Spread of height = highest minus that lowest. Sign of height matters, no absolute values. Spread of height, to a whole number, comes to 60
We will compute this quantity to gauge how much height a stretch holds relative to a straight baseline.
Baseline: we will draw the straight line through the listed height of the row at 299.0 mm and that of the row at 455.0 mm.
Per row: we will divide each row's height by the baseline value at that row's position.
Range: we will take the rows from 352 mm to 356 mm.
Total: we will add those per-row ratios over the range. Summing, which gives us 1.72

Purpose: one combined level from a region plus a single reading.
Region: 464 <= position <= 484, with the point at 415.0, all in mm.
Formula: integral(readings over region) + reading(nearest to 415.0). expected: 8125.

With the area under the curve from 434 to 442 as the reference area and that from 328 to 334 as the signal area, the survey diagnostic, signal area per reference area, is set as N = 0.56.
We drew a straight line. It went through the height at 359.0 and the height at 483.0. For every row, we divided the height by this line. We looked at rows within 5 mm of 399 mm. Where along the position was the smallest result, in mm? 397.0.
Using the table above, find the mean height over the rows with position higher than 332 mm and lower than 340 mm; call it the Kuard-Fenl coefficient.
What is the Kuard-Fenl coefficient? 249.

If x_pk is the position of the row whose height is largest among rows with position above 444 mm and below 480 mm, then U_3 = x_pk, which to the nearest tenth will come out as 459.0 mm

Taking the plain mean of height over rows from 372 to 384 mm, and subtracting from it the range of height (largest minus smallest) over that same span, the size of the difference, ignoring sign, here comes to 374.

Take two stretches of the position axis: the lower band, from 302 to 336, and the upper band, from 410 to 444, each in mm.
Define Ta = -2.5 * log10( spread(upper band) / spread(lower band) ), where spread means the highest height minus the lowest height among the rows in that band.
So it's 1.2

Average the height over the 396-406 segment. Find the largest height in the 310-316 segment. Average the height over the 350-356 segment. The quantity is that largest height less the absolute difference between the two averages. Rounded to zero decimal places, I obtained 396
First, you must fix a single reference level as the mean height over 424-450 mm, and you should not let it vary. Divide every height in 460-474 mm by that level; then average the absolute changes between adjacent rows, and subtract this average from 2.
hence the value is 1.93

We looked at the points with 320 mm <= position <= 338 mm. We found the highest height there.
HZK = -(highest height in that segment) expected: -416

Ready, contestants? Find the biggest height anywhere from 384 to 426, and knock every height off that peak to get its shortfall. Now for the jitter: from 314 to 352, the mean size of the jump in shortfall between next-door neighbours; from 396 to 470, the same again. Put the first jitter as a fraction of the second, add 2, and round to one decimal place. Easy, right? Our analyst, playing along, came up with 3.6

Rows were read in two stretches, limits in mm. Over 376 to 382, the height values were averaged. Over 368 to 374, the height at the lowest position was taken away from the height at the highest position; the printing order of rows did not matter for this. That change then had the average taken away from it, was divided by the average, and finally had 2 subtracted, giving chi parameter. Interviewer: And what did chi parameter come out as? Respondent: -2.96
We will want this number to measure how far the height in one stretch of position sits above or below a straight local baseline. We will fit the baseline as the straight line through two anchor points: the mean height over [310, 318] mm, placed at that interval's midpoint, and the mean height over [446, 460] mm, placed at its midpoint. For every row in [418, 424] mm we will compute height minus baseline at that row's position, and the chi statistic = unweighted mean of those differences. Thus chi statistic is -47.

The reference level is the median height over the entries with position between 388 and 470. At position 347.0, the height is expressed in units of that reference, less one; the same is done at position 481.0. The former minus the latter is 0.11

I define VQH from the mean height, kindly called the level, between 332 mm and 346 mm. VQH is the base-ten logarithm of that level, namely 2.48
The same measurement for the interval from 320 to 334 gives 2.51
